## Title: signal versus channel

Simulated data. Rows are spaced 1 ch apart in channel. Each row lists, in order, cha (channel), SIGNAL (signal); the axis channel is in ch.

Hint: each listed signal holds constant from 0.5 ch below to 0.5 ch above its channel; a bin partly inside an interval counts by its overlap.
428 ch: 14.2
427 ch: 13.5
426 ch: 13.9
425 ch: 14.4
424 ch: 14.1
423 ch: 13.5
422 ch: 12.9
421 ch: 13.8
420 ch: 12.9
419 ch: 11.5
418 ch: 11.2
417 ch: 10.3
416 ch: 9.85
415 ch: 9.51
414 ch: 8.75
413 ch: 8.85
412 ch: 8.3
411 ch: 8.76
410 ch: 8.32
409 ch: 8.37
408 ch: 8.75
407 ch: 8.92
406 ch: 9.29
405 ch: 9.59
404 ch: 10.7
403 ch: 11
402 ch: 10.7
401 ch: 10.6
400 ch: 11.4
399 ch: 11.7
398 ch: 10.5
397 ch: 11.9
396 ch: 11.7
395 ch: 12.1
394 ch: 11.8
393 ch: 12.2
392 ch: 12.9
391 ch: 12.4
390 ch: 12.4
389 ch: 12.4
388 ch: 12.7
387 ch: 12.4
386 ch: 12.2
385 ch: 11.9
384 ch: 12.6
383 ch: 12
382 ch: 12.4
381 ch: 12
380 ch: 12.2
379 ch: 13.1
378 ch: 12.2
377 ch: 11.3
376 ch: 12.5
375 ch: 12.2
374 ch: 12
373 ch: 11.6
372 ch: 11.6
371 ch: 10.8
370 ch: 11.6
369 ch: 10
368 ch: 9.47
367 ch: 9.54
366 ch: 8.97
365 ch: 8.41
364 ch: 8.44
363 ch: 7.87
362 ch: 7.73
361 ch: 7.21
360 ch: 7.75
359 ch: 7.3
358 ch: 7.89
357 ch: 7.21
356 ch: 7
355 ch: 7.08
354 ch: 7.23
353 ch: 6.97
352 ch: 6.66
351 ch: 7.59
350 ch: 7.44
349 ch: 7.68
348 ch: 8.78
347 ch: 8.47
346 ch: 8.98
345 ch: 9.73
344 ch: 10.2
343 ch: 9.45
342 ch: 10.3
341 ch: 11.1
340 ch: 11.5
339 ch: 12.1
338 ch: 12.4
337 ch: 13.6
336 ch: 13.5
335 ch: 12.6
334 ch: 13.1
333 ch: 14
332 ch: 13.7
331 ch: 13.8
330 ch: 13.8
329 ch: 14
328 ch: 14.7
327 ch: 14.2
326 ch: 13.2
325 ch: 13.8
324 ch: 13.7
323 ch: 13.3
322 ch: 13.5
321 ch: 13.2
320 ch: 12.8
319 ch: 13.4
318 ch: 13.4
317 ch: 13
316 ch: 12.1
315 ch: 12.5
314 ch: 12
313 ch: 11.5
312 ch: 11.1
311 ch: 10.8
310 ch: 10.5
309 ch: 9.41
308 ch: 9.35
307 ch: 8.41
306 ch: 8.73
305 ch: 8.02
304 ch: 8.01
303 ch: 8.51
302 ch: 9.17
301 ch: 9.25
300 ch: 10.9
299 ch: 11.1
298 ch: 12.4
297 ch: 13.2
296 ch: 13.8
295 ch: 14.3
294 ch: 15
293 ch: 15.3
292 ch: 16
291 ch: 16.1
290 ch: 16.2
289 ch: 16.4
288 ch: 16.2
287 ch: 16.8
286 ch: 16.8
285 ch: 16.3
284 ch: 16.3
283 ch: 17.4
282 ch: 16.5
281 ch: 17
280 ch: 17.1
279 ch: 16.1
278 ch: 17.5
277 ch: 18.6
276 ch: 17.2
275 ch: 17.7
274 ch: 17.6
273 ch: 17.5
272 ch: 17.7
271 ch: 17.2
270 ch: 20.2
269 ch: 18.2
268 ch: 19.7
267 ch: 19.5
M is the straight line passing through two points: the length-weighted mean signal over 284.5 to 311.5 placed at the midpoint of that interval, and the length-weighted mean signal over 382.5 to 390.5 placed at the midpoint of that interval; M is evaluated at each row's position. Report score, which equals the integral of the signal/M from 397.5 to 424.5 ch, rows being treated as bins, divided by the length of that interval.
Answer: 0.9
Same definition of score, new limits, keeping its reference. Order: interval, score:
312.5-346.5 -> 1.0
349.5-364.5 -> 0.6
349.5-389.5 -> 0.8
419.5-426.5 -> 1.1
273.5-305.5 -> 1.2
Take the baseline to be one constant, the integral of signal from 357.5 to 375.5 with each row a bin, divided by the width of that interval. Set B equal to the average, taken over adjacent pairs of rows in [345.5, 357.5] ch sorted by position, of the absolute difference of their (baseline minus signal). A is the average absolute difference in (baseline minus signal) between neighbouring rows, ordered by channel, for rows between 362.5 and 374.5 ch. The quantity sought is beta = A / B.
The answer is 1.4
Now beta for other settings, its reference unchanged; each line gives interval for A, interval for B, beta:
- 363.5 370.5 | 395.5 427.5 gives 1.0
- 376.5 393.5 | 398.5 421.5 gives 0.9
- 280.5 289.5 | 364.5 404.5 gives 0.9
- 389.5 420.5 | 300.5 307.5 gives 1.3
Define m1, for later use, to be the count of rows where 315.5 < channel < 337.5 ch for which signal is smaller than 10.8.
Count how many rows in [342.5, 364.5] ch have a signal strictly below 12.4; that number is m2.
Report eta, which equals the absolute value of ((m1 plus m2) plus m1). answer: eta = 22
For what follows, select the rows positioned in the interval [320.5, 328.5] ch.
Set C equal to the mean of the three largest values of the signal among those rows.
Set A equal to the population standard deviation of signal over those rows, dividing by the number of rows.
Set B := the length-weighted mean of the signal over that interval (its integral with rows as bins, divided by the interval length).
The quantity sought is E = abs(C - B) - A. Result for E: 0.04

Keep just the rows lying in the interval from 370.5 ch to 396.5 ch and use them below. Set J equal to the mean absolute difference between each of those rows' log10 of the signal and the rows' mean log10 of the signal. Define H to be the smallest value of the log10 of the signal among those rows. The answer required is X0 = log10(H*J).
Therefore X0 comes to -1.9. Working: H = 1.03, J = 0.01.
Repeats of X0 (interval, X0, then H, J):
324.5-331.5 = -2.0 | 1.12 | 0.01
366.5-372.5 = -1.5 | 0.98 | 0.03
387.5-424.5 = -1.3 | 0.92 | 0.06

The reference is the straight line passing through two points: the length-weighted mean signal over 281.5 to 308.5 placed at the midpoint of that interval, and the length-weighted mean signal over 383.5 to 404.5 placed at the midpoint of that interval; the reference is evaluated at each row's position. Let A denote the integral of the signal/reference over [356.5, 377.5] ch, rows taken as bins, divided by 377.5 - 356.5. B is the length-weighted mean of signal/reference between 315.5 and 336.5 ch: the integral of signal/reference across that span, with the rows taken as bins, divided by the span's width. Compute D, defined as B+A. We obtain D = 1.84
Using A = 0.79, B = 1.05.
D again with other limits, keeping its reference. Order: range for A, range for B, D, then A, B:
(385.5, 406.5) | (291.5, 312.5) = 1.83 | 0.98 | 0.85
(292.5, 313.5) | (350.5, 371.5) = 1.50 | 0.83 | 0.67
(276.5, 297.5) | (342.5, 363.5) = 1.85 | 1.21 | 0.64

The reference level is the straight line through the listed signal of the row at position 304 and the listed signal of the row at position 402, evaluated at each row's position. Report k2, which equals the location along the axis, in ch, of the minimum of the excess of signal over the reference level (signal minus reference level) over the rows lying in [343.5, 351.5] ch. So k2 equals 350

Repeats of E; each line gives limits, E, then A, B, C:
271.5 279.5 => -0.13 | 0.65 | 17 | 18.0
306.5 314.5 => 0.01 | 1.14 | 10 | 11.5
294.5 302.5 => 0.16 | 1.85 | 12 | 13.8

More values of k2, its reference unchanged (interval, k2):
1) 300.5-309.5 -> 305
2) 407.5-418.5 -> 412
